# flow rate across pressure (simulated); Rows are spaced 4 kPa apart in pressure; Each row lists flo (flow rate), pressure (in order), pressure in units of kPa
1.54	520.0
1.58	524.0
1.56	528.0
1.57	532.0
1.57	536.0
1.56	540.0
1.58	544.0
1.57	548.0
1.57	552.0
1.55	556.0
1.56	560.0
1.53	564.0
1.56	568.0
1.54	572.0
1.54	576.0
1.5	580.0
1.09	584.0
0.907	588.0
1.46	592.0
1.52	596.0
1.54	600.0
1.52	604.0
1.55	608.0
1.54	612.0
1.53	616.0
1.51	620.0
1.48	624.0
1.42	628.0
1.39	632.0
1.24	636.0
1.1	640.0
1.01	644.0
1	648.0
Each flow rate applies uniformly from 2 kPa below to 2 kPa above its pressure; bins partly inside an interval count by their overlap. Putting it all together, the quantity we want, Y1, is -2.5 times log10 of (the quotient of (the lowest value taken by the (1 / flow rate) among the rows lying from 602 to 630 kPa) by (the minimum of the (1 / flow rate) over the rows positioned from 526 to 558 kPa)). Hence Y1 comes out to -0.021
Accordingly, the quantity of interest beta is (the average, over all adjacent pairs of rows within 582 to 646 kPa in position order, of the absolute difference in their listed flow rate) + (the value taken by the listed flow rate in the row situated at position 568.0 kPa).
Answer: 1.65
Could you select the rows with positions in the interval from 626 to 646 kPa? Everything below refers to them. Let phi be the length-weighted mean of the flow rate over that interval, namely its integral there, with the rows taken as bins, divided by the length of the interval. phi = 1.23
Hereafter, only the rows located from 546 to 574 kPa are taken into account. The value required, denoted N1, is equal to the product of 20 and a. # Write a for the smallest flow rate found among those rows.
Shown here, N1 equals 30.6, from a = 1.53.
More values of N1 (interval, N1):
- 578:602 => 18.1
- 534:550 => 31.2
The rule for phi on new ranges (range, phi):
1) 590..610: 1.52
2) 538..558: 1.57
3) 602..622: 1.53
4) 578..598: 1.30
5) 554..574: 1.55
